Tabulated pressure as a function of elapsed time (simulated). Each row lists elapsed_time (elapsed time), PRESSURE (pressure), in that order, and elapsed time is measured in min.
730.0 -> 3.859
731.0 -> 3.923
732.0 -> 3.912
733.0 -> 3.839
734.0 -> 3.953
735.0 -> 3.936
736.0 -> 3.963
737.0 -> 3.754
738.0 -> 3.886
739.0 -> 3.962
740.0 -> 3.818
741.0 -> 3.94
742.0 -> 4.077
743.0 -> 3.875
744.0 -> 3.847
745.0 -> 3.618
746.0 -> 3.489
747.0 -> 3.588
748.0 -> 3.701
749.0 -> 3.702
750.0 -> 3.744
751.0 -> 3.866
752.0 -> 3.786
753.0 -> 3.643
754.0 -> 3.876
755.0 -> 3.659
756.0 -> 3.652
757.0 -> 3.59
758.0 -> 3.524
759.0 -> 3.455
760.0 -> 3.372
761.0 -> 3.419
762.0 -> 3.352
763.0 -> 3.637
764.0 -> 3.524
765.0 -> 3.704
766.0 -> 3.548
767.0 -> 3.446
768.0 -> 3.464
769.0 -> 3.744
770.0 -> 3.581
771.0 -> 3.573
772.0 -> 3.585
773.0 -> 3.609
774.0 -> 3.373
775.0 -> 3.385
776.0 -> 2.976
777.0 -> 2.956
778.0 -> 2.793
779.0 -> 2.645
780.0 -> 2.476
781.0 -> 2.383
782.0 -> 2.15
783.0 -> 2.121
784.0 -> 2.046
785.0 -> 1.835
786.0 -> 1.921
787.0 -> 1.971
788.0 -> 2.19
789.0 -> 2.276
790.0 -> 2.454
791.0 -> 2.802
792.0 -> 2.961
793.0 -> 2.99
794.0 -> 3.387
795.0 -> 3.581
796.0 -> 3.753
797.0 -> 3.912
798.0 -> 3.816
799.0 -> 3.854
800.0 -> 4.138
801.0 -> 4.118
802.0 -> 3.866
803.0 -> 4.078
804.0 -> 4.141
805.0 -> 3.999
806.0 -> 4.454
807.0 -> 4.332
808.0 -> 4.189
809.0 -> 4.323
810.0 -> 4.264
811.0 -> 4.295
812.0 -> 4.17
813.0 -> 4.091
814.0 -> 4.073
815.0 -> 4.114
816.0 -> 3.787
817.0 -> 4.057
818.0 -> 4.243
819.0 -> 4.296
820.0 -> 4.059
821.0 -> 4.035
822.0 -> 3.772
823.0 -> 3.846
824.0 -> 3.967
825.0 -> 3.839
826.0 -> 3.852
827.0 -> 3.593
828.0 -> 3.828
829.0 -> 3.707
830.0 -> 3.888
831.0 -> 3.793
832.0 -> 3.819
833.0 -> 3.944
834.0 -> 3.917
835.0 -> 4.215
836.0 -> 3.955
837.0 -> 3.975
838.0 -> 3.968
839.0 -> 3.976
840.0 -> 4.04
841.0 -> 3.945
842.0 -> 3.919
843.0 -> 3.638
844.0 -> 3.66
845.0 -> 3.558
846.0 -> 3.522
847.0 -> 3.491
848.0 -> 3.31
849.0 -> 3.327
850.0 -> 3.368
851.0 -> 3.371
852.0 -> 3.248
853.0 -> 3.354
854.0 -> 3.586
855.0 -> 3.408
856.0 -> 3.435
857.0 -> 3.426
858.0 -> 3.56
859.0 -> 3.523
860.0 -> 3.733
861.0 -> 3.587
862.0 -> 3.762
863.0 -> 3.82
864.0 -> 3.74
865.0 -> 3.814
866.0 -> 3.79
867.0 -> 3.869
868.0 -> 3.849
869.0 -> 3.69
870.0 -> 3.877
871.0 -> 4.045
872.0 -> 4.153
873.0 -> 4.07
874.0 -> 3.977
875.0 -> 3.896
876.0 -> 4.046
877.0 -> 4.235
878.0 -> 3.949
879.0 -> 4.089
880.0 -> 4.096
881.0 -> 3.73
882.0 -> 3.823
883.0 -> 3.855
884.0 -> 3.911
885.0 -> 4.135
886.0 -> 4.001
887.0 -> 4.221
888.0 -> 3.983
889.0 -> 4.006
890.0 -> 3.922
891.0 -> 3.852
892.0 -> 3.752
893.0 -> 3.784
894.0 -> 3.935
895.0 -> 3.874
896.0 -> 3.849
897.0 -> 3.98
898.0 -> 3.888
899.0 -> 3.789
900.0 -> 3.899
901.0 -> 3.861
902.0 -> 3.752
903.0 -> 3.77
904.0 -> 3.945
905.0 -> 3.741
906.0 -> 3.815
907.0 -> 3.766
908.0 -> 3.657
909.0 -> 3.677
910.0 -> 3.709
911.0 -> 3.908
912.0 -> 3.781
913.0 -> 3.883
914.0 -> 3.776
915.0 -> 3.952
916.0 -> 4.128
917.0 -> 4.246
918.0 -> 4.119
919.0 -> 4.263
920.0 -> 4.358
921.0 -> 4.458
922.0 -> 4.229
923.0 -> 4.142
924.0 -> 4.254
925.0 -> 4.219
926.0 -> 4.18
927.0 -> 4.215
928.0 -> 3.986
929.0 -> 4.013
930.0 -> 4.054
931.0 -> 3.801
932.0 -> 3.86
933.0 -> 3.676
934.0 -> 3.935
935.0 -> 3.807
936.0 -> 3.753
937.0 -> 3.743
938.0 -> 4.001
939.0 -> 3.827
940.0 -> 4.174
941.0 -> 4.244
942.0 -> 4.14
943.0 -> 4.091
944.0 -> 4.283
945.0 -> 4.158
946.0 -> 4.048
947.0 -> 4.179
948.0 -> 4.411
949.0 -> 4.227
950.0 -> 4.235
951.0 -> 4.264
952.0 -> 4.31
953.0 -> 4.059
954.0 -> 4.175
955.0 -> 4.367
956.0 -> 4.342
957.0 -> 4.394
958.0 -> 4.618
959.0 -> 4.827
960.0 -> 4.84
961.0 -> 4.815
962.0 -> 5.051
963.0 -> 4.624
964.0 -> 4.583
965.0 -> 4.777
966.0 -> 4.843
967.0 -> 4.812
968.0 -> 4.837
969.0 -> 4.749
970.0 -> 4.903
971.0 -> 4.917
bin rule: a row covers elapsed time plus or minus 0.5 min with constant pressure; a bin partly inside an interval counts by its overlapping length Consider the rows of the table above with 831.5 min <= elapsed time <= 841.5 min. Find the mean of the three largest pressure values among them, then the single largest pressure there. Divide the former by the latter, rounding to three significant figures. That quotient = 0.967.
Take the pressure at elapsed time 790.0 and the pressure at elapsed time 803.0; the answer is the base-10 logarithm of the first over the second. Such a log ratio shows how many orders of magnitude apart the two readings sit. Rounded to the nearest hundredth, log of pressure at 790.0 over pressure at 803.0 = -0.22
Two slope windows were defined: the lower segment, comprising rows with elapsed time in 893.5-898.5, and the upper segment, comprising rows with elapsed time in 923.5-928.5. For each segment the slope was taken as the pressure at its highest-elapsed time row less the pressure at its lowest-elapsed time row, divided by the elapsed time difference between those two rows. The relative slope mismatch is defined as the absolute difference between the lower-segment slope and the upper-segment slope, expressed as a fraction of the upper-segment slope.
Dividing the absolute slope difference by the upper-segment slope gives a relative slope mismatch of -1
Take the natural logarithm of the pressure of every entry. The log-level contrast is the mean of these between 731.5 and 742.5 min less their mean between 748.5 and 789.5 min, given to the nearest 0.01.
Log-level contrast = 0.24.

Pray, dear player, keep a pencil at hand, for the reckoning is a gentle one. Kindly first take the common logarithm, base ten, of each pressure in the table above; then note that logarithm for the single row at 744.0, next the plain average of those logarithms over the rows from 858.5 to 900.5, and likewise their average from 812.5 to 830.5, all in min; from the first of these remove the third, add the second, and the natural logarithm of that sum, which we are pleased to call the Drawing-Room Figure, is -0.54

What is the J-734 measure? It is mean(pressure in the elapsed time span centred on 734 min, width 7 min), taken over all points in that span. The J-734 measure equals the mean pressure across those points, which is 3.90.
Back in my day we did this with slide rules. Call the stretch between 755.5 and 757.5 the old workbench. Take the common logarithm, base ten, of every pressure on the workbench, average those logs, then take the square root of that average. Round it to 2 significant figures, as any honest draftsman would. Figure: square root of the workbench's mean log 0.75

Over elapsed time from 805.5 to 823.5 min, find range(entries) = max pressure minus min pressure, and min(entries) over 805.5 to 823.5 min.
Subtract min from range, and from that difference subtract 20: -23.1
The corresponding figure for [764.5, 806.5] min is -19.2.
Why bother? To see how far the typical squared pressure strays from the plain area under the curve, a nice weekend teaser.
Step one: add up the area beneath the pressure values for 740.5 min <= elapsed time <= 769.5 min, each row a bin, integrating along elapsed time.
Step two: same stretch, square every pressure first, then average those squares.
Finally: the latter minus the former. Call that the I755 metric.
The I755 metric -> -92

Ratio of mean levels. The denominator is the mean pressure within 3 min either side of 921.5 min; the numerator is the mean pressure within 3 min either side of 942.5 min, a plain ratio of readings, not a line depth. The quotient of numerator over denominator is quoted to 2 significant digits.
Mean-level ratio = 0.98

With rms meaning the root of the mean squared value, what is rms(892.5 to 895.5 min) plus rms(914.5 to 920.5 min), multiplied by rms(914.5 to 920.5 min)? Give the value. 34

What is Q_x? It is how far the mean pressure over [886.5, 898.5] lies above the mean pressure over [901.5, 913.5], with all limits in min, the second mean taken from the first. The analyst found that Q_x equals 0.14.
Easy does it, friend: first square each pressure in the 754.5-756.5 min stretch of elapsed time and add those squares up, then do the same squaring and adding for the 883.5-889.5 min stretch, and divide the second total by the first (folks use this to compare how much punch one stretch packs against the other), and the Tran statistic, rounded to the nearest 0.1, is 3.7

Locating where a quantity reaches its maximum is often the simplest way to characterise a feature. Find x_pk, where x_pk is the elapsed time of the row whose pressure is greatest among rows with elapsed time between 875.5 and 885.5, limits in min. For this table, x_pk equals 877.0 min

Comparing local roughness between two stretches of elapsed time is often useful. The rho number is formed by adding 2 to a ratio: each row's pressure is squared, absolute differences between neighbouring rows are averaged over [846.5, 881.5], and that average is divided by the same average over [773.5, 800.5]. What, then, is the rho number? 2.98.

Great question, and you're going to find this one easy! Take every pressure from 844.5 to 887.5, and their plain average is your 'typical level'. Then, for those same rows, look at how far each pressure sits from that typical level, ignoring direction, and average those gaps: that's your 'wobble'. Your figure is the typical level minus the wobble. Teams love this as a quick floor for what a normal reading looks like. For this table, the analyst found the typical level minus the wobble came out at 3.52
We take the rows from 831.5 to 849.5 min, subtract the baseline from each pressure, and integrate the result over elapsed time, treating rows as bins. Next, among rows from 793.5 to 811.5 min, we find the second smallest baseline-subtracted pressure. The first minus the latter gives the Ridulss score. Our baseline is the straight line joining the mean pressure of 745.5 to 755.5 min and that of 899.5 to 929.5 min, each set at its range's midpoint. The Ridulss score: -1.1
